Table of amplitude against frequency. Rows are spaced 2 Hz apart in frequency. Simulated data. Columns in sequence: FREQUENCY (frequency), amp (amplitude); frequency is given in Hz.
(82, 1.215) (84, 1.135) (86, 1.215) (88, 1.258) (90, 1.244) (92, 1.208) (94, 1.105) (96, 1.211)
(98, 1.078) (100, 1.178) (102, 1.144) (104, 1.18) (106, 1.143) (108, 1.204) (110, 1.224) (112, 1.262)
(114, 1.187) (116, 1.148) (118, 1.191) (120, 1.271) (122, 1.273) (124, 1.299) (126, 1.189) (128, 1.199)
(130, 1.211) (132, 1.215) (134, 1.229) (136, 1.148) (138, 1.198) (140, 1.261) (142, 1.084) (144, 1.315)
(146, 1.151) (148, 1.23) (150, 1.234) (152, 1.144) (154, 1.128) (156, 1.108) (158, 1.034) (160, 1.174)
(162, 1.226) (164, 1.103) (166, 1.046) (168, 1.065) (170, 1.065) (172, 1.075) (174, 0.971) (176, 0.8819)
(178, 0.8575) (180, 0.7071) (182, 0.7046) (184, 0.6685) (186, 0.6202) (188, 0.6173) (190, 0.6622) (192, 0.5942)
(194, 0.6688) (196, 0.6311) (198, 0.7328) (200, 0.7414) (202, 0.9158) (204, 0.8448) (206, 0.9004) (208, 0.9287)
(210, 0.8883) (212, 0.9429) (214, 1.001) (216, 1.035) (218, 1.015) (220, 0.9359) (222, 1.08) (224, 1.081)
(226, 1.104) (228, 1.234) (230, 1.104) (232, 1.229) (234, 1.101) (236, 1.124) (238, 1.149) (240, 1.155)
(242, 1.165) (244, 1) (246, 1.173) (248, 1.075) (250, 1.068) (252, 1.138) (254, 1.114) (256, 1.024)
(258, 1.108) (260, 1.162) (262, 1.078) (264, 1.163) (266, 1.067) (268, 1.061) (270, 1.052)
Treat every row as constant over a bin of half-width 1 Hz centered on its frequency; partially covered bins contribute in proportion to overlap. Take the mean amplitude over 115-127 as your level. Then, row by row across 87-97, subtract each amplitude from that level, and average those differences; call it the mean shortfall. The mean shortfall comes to 0.02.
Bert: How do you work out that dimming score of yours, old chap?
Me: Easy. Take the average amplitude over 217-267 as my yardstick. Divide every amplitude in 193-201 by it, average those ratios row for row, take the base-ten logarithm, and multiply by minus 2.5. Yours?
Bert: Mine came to 0.51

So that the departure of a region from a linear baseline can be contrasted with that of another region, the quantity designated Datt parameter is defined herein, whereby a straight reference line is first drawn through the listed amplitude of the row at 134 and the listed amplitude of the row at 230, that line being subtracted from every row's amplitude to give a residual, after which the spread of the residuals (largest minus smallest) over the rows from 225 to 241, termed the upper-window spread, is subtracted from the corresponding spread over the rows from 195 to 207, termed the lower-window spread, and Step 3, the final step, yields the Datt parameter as 0.16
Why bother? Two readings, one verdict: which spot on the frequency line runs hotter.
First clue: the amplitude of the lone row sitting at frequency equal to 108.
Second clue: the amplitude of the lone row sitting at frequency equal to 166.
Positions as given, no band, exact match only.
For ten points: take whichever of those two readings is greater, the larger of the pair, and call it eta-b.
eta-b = 1.20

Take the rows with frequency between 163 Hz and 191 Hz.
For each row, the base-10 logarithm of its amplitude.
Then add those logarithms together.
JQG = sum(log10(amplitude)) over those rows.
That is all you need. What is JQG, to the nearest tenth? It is -1.1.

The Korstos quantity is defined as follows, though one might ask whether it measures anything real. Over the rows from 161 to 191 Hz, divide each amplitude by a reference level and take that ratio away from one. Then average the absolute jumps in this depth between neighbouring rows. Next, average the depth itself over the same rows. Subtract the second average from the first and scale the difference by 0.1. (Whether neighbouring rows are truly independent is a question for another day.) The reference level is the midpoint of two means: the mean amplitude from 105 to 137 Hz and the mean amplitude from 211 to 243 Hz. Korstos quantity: -0.02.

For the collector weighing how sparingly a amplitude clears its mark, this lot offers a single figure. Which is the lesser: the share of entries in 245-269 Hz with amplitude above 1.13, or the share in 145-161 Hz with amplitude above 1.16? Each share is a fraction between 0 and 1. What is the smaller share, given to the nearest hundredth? 0.33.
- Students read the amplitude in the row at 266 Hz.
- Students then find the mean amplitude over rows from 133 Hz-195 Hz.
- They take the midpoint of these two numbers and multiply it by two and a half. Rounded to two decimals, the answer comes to 2.58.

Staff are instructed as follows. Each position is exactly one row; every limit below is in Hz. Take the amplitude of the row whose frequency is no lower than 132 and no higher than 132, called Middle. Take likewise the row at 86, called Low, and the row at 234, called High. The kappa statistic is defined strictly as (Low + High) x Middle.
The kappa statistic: 2.8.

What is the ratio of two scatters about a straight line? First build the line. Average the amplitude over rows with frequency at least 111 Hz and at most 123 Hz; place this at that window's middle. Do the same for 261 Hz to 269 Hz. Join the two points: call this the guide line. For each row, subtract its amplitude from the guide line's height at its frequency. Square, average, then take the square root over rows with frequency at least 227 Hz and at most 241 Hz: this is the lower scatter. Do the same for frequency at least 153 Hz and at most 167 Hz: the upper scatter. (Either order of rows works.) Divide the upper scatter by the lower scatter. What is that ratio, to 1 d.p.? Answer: 1.5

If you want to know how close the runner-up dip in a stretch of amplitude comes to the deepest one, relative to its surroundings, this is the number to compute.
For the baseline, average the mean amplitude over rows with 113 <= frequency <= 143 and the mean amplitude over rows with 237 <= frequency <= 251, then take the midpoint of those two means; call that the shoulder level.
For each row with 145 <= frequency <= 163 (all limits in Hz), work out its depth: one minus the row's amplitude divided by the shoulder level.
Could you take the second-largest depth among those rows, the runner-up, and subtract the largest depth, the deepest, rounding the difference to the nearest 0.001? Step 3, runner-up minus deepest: -0.064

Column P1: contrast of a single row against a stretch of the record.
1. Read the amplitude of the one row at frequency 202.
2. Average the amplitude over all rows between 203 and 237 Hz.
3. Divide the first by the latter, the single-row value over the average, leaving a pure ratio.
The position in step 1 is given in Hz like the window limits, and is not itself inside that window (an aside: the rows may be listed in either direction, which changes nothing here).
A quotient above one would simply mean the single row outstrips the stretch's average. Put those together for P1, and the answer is 0.89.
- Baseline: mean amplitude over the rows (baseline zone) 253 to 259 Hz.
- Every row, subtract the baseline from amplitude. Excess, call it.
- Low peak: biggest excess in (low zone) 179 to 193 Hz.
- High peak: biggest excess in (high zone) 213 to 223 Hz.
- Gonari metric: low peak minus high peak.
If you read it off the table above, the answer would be -0.4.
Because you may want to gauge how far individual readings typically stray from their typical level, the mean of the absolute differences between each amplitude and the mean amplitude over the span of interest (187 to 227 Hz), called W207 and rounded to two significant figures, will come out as 0.14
